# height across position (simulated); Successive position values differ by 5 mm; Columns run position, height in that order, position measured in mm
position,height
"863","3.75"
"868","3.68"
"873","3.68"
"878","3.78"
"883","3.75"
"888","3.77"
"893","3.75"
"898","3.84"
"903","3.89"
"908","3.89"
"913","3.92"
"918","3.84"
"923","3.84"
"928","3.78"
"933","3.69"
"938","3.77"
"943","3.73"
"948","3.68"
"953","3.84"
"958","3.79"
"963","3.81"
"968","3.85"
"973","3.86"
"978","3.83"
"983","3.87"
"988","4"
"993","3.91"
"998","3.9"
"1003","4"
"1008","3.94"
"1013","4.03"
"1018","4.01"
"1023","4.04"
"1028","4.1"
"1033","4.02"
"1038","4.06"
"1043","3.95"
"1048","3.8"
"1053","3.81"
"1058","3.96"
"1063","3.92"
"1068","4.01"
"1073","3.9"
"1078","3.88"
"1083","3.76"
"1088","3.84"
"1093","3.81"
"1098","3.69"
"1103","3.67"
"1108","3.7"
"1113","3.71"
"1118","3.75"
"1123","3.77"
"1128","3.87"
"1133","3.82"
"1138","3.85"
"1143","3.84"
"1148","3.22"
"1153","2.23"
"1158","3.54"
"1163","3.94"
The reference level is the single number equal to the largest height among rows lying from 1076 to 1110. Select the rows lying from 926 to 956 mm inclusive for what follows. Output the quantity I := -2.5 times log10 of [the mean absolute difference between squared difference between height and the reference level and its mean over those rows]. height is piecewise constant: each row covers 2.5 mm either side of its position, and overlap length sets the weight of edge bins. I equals 4.76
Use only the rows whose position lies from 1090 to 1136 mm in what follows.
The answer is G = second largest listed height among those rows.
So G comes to 3.82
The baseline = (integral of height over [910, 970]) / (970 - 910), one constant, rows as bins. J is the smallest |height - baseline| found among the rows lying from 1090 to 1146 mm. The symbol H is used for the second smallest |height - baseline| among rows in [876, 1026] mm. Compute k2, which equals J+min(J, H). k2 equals 0.029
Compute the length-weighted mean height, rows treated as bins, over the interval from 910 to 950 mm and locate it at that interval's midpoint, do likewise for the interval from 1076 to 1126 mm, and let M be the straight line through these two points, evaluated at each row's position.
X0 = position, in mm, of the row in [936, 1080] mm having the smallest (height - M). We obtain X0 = 948 mm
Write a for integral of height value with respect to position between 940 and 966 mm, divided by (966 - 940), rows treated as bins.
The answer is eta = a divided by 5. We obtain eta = 0.754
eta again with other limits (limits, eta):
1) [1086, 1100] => 0.756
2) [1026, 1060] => 0.791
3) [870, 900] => 0.752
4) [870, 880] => 0.745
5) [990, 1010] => 0.788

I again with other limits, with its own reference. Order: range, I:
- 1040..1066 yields 7.22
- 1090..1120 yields 4.91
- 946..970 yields 4.84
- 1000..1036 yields 5.10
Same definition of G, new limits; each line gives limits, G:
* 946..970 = 3.84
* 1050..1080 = 3.96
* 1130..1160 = 3.84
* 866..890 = 3.77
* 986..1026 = 4.03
